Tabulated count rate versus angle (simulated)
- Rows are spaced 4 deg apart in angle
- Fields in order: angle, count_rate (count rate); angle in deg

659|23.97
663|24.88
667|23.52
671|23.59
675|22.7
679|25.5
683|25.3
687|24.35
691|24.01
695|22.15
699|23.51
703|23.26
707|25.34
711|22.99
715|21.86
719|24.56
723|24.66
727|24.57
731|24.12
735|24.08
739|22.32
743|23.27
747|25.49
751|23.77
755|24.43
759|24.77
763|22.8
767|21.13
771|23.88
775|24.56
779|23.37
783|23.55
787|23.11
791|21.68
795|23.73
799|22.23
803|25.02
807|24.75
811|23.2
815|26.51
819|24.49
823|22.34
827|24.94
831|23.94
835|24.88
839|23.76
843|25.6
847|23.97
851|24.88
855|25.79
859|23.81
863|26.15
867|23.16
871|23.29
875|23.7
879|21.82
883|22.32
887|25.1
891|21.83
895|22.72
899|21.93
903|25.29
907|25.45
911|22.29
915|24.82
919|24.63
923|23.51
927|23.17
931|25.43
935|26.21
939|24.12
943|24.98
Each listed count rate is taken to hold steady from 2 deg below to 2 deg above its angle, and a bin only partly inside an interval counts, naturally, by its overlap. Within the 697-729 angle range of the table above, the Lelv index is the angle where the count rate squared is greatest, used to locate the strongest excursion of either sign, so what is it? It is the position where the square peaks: 707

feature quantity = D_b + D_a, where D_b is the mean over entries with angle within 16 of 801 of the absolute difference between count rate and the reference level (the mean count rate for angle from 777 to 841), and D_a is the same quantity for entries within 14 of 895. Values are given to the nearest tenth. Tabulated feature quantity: 2.8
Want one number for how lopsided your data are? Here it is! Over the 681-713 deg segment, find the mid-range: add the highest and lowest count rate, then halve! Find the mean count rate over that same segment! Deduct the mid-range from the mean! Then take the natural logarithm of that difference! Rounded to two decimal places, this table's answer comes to -2.13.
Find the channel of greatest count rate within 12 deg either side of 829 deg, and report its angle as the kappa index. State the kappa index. 827 deg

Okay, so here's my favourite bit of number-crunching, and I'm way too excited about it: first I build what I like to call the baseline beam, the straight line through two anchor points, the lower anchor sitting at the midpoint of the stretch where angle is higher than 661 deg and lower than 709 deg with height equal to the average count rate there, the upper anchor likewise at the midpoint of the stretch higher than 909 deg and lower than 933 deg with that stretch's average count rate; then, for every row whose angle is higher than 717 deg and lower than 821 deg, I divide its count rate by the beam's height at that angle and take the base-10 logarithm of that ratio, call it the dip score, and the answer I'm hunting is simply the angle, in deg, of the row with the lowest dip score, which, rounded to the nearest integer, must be 767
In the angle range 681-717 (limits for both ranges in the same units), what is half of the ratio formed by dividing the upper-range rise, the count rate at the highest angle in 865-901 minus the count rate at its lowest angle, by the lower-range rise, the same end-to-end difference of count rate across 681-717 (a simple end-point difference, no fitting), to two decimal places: 0.18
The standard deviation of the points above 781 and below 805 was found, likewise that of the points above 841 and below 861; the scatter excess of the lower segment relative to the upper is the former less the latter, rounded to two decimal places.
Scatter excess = 0.27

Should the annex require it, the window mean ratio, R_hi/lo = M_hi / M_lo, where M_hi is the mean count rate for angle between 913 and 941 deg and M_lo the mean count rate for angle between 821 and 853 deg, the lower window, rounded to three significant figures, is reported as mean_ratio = 1.01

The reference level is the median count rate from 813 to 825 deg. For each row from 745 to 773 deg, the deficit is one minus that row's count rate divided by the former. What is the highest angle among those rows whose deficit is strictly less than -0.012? 747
